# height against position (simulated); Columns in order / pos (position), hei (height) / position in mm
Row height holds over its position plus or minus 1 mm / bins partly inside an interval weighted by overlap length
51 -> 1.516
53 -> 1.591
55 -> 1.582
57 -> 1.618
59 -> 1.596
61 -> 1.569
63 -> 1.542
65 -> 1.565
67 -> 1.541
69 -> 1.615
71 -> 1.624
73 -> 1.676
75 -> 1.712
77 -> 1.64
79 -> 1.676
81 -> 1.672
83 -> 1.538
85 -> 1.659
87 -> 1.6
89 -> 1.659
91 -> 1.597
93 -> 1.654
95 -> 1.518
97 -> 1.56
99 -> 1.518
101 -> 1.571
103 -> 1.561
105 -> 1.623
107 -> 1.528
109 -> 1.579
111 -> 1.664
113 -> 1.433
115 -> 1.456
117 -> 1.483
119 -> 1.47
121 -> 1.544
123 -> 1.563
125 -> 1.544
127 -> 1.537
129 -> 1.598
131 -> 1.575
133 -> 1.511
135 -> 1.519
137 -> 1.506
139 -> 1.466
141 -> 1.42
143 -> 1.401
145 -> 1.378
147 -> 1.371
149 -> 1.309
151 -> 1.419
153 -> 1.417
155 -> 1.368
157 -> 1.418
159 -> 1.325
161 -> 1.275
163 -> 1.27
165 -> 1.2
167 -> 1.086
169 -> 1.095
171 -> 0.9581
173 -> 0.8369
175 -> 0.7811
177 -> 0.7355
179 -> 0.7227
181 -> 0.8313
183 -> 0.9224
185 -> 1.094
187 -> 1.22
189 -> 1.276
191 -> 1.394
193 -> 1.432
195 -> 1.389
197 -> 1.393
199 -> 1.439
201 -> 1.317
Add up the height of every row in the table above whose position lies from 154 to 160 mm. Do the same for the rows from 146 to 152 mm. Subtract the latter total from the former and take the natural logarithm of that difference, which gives -4.4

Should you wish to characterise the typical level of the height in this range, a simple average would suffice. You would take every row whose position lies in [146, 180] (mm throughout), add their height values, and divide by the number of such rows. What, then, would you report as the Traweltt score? 1.15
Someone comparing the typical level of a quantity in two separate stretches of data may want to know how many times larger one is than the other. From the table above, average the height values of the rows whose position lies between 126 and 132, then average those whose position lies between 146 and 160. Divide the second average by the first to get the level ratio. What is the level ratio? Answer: 0.88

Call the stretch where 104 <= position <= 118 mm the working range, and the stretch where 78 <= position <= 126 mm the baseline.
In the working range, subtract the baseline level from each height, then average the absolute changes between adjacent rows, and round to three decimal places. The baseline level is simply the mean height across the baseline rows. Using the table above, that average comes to 0.085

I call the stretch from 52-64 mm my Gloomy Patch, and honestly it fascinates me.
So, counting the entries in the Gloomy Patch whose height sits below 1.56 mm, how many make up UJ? 1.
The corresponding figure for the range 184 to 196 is 6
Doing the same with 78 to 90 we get 1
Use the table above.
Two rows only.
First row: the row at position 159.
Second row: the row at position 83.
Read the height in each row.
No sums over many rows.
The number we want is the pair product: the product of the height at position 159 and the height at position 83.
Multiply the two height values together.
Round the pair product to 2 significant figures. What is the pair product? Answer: 2.0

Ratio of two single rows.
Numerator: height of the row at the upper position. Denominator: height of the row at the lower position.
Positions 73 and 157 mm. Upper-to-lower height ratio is 0.85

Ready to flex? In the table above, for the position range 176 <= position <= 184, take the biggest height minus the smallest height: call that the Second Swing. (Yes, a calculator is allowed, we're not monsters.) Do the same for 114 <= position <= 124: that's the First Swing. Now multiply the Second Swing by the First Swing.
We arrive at 0.021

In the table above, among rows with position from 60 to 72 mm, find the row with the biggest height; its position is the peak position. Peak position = 71 mm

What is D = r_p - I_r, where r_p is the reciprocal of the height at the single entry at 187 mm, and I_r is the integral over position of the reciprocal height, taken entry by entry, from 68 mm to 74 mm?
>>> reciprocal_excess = -2.84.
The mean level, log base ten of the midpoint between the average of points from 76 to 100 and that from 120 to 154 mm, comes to 0.19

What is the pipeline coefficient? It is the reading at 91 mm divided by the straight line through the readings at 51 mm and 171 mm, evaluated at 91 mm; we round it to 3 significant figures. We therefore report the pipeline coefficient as 1.20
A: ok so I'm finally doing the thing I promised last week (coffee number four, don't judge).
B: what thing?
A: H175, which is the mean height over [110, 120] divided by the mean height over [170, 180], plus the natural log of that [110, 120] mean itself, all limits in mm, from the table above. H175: 2.3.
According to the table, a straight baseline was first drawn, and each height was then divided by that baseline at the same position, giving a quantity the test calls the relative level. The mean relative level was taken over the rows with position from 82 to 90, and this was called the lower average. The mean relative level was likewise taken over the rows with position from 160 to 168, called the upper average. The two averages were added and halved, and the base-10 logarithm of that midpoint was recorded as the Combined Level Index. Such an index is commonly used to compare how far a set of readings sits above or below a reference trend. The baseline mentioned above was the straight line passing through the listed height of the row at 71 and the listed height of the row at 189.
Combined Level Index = -0.019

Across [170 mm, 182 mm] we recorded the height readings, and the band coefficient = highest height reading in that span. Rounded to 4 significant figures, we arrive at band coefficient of 0.9581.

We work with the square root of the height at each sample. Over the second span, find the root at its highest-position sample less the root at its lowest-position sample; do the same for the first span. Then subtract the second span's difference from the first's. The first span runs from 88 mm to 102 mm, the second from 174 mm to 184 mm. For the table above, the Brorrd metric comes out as -0.11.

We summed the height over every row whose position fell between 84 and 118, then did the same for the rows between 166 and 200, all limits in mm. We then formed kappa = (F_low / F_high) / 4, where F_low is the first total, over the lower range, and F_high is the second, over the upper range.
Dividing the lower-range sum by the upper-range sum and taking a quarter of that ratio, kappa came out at 0.358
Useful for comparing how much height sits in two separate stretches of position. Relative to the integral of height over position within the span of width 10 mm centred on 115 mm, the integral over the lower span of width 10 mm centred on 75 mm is 1.11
